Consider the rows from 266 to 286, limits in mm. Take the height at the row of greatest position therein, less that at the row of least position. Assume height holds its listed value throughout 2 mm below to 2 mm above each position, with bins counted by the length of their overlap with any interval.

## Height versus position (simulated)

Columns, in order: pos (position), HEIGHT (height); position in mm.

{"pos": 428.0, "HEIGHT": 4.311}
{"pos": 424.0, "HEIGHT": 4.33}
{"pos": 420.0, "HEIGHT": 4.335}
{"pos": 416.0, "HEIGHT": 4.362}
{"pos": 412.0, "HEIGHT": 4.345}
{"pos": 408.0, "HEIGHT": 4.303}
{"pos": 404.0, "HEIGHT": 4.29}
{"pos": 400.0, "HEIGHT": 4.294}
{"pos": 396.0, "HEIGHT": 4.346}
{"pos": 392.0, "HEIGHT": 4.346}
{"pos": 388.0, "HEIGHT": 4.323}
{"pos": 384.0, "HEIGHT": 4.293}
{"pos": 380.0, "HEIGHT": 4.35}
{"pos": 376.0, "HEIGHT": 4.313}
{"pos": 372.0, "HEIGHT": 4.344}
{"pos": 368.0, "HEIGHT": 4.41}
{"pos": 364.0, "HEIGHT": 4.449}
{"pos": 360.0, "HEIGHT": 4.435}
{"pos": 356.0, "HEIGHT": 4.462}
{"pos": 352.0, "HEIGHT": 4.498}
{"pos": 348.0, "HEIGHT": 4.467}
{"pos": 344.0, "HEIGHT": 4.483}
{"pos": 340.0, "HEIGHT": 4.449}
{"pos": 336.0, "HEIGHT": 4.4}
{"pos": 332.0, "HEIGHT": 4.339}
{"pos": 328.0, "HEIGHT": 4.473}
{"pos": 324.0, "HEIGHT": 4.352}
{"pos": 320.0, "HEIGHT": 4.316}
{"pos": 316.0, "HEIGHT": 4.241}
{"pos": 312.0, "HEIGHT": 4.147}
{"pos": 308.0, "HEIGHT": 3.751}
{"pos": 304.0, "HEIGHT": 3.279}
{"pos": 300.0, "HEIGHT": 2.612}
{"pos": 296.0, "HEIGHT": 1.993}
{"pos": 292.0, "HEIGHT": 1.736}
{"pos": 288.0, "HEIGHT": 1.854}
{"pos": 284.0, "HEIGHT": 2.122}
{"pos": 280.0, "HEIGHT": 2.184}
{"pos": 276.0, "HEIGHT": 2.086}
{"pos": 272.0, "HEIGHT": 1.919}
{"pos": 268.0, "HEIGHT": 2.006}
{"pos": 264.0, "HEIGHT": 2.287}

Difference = 0.12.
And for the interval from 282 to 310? 1.63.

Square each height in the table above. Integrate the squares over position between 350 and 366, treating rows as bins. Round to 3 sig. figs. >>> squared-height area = 318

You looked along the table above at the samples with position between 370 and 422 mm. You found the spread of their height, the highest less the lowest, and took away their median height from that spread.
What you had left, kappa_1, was -4.26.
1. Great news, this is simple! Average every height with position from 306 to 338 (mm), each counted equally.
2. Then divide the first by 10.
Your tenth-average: 0.425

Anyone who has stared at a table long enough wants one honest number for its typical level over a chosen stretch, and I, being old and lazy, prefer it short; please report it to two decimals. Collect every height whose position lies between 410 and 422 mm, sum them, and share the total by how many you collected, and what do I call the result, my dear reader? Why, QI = 4.35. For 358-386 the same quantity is 4.37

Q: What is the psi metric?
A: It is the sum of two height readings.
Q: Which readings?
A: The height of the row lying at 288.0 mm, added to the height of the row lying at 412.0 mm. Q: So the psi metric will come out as 6.2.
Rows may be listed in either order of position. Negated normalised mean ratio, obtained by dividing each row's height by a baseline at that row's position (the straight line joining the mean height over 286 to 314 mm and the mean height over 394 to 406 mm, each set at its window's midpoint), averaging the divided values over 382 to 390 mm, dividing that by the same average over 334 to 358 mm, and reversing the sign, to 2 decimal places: -0.82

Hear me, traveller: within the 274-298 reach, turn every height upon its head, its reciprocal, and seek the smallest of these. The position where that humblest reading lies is 280.0 mm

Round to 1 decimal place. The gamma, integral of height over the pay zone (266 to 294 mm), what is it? 55.6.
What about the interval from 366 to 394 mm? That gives 121.5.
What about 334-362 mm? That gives 124.8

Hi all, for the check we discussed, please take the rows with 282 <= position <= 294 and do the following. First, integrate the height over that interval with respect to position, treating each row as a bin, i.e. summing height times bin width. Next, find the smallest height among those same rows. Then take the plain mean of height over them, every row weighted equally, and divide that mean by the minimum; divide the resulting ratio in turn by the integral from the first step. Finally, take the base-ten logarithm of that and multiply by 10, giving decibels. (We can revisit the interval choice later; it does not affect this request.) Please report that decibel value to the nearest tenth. -13.2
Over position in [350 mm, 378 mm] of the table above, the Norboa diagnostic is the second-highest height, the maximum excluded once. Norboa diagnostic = 4.462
